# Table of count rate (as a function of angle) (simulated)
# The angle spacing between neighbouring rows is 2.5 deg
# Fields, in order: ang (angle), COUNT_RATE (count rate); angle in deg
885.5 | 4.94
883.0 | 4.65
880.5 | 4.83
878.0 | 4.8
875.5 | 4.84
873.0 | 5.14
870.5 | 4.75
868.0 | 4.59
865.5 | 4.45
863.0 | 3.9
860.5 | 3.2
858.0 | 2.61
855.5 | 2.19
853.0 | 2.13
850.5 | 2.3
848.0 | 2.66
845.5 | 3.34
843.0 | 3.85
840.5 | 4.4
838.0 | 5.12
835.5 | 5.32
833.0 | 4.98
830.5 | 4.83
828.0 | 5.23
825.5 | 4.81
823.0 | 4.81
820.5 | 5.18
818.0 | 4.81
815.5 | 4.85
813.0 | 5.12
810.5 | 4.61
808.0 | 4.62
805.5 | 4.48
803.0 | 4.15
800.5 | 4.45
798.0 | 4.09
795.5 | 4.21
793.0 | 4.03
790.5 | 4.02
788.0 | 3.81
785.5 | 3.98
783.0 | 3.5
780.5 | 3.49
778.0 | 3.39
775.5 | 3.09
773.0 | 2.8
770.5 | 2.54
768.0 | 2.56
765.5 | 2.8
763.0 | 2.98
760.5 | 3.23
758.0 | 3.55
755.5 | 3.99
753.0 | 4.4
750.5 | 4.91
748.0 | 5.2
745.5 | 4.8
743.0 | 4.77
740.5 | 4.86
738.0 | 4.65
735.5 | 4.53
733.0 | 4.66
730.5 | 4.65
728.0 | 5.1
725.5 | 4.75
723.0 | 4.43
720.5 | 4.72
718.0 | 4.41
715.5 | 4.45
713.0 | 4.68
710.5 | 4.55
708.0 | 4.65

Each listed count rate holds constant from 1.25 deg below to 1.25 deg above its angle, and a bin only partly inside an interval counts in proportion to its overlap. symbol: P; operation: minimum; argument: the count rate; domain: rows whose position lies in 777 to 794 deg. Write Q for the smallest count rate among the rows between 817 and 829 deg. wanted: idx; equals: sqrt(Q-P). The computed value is 1.19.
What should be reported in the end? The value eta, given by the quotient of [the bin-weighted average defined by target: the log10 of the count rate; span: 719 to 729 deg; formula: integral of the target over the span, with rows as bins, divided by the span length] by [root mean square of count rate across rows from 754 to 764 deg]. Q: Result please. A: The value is 0.20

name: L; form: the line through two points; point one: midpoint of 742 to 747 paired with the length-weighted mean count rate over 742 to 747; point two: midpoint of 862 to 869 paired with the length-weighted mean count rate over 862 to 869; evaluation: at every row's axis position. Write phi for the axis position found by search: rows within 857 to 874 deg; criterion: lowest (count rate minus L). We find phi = 858.0 deg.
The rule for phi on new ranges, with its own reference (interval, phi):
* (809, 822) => 810.5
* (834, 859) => 853.0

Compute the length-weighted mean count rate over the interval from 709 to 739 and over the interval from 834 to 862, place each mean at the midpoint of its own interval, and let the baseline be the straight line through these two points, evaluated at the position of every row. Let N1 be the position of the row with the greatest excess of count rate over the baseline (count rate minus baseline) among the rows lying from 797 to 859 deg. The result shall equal 835.5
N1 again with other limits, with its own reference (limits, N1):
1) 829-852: 835.5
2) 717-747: 728.0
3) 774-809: 808.0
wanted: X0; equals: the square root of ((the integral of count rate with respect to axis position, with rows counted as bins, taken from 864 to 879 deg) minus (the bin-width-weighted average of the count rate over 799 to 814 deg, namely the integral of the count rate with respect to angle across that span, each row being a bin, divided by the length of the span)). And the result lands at 8.16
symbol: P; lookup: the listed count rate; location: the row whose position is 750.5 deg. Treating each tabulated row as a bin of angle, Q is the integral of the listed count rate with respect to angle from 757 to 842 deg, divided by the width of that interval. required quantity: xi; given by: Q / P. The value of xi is 0.84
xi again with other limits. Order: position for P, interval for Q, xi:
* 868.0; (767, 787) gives 0.69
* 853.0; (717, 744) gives 2.20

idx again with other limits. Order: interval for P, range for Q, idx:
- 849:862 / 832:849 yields 0.73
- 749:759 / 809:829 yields 1.03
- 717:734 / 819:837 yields 0.63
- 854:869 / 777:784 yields 1.10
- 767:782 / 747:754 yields 1.36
